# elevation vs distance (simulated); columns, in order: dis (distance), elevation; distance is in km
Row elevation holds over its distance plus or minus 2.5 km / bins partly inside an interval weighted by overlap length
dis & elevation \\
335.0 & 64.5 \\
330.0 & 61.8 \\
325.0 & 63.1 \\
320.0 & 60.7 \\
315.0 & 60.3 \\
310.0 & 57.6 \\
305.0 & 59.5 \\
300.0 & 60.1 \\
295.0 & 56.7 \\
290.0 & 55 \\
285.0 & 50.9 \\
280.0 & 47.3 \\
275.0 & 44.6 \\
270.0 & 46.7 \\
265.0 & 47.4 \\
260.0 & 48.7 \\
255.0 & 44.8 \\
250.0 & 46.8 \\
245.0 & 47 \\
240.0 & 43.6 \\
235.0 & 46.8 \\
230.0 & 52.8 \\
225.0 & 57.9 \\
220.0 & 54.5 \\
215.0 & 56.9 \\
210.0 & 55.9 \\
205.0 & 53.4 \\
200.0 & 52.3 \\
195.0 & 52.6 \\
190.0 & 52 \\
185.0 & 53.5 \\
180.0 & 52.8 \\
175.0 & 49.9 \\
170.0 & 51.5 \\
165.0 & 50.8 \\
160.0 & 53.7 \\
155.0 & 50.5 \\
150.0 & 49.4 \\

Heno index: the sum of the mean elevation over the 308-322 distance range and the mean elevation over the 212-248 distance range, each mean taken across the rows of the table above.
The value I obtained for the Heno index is 111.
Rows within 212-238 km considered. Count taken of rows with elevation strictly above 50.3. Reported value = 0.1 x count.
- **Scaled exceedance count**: 0.40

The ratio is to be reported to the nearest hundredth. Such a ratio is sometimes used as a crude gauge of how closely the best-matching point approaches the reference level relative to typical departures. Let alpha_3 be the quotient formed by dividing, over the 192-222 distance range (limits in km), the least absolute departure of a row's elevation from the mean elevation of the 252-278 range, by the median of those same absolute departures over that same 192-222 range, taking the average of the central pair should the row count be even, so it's 0.78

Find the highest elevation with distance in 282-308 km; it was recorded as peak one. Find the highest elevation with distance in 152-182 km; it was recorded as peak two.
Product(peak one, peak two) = 3227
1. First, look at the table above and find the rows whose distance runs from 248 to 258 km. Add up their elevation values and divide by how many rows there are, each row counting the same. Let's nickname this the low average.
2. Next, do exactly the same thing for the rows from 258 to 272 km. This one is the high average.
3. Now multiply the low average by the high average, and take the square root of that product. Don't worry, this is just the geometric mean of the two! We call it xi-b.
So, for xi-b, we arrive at 46.7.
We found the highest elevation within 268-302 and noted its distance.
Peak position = 300.0 km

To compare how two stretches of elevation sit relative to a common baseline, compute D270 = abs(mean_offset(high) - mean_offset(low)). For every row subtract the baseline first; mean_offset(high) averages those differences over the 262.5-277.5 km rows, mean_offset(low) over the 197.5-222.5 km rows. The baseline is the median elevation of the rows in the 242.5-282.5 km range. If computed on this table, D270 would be 8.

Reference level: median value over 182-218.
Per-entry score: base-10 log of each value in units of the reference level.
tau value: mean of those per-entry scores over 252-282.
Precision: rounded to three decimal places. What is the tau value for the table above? -0.060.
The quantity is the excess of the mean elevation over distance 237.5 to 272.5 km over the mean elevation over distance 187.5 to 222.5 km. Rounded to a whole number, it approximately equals -8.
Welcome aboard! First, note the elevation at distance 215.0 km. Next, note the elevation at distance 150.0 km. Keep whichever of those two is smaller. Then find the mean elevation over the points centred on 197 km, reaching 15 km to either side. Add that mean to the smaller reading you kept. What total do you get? 103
